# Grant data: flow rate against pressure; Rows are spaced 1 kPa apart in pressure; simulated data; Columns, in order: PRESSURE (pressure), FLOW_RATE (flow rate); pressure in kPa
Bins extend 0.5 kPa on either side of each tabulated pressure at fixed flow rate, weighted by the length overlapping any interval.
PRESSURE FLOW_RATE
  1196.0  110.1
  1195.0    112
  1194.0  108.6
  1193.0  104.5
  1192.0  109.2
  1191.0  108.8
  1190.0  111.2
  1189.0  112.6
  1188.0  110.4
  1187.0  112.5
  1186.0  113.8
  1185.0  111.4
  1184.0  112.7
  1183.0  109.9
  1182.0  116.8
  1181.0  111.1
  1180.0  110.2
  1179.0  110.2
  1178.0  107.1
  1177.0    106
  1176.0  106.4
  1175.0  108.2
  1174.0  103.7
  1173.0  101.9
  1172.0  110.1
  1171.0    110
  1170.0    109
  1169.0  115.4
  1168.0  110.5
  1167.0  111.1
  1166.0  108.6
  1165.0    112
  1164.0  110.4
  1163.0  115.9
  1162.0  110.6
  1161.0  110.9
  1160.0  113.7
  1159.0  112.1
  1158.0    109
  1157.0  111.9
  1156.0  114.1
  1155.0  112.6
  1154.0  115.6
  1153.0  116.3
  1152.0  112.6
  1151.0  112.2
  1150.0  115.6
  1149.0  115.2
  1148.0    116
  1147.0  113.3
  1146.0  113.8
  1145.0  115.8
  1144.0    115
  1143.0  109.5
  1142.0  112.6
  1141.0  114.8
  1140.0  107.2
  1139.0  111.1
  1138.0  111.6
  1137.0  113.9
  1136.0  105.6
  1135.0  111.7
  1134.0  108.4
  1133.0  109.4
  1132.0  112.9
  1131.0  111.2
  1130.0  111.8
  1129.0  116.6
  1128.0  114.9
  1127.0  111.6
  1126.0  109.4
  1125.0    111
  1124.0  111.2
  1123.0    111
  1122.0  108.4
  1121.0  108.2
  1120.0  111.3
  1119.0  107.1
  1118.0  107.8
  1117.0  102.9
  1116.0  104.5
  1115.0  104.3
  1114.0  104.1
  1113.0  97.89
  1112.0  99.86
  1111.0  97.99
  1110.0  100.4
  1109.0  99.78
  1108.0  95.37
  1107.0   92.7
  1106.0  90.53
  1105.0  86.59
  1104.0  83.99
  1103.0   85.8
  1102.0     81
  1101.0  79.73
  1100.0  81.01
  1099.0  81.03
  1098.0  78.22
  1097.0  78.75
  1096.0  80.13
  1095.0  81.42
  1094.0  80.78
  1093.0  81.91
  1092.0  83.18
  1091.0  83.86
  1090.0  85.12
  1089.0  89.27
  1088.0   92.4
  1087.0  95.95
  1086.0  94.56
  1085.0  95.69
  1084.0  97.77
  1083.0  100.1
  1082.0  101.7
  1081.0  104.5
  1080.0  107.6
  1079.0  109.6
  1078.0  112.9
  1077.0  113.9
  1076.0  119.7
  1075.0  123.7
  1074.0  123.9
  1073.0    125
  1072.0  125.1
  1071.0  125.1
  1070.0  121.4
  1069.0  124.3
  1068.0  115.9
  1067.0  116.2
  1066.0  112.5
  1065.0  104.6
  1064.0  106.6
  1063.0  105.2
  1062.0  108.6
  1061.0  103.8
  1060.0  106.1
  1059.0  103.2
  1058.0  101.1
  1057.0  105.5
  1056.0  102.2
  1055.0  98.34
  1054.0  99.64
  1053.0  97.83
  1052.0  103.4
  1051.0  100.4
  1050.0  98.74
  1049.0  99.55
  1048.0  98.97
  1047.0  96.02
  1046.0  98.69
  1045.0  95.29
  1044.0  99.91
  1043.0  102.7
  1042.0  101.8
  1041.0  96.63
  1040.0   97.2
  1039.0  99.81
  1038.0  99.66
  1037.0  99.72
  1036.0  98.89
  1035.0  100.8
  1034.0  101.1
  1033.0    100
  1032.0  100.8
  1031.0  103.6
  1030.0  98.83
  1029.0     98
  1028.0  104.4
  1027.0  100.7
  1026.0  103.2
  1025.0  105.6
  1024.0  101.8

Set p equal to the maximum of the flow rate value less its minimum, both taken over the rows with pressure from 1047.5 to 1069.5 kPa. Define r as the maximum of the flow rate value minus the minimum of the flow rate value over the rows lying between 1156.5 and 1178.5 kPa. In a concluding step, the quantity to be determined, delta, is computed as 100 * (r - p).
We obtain -1247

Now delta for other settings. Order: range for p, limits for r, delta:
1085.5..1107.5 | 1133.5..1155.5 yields -703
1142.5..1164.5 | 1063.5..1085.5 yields 2211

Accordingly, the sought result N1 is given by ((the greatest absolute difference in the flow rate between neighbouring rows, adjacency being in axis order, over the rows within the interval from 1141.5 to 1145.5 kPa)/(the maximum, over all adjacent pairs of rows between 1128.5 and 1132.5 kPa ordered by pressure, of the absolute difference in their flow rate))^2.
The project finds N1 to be 1.3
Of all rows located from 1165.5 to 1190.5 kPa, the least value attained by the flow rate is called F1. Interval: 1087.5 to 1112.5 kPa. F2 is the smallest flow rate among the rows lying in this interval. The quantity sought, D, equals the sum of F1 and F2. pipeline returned 180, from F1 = 101.9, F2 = 78.22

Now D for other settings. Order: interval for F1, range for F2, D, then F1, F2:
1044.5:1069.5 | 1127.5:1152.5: 201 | 95.29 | 105.6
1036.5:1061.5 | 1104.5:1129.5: 182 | 95.29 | 86.59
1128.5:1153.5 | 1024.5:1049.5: 201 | 105.6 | 95.29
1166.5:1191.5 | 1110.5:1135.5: 200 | 101.9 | 97.89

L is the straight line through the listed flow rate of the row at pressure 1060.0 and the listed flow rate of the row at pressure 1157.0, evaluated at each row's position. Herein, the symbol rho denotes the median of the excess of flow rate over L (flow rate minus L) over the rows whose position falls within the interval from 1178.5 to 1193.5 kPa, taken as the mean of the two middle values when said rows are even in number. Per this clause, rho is -3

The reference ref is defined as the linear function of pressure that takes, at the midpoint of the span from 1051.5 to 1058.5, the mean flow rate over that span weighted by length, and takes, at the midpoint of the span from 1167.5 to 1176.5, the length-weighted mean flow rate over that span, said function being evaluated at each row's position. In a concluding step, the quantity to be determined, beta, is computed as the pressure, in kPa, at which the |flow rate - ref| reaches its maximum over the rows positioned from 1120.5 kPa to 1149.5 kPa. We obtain 1129.0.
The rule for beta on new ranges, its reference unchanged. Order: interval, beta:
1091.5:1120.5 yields 1098.0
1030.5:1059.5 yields 1045.0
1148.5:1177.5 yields 1153.0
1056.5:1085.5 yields 1071.0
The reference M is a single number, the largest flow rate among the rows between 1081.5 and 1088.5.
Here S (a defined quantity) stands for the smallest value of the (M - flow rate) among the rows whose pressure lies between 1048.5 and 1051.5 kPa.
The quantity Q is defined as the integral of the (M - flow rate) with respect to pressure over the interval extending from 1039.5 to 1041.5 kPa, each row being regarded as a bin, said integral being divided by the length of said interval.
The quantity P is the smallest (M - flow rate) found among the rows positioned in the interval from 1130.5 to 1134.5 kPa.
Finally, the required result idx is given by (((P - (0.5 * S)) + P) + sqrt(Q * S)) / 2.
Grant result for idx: -10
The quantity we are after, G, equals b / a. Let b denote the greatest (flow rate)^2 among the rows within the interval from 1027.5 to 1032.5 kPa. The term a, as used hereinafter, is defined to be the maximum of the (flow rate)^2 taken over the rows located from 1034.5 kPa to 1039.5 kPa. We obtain 1.1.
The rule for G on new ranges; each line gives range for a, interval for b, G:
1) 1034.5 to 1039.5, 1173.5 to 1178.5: 1.2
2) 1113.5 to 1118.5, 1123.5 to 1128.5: 1.1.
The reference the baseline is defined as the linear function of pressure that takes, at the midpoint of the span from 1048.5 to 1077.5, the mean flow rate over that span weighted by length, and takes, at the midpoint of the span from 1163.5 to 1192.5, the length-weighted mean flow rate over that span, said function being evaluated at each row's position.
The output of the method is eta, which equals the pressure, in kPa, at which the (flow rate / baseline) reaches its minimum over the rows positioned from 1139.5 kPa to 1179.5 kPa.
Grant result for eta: 1173.0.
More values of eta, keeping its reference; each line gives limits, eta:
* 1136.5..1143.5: 1140.0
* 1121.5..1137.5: 1136.0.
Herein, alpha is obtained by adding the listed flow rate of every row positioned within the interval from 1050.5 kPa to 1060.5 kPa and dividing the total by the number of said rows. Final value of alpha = 101.8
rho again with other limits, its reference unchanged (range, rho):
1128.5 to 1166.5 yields 1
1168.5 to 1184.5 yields -3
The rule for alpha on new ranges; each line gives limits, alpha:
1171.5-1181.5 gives 107.5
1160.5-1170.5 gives 111.4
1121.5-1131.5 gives 111.7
